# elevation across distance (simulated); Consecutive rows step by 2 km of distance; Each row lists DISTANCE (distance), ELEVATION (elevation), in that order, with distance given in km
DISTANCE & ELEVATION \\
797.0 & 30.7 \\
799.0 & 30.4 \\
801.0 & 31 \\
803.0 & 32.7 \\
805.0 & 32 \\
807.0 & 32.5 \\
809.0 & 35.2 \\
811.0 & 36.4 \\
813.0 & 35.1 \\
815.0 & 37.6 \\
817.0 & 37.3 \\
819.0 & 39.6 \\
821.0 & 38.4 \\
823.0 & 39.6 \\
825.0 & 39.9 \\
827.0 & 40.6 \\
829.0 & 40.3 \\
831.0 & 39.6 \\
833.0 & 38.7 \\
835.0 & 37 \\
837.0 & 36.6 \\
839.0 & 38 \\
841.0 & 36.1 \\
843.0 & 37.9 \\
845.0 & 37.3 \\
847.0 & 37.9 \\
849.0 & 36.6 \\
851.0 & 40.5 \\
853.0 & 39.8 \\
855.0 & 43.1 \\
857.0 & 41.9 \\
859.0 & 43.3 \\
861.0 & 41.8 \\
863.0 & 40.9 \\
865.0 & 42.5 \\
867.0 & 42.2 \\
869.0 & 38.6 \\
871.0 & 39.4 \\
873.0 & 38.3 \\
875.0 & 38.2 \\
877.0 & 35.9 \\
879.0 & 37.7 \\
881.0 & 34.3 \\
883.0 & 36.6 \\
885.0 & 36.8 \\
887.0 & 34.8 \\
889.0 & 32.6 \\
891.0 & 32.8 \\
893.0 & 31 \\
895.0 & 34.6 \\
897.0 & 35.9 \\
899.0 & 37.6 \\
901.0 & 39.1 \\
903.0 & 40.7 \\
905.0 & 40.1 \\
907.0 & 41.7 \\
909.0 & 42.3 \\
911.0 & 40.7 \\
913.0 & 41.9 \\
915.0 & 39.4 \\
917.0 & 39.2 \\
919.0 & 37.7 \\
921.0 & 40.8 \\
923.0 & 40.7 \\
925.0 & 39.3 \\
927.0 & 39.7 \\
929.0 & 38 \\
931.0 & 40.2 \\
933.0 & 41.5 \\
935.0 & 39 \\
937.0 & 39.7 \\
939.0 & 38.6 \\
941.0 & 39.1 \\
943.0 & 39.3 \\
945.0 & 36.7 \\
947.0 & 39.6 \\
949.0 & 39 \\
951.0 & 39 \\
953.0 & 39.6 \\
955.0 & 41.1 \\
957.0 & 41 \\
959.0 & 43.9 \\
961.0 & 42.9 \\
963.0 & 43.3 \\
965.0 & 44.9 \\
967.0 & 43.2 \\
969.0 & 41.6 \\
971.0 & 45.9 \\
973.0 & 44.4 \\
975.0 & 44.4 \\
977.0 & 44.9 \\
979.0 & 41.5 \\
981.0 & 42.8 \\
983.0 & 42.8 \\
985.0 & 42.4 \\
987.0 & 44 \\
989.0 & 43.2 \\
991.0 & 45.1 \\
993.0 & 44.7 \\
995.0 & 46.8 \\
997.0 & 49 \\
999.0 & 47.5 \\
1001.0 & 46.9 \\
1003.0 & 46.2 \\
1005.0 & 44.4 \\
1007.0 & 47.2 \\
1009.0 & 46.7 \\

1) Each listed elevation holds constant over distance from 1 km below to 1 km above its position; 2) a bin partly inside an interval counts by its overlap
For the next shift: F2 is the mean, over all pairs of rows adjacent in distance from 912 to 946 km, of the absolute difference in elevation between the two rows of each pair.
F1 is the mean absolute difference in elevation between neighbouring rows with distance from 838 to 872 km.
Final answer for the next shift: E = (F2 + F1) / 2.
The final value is 1.48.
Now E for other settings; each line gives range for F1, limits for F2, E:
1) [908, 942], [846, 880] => 1.49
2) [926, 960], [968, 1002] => 1.37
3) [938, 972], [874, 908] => 1.58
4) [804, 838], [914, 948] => 1.27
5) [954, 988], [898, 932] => 1.38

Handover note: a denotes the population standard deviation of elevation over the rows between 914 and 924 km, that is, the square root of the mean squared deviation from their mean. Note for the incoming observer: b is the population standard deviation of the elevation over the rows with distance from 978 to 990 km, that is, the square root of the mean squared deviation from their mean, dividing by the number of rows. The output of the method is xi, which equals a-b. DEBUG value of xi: 0.4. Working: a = 1.14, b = 0.8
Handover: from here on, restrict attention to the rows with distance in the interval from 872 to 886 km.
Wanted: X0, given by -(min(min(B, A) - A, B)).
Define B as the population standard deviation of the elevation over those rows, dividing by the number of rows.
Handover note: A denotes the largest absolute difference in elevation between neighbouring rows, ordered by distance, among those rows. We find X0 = 2.1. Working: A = 3.4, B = 1.3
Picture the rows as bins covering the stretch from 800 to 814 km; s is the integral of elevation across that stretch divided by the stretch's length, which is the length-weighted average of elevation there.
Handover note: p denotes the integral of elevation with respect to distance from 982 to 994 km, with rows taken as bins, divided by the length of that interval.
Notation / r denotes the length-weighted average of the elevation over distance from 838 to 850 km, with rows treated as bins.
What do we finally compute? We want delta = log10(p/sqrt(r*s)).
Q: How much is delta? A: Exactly 0.09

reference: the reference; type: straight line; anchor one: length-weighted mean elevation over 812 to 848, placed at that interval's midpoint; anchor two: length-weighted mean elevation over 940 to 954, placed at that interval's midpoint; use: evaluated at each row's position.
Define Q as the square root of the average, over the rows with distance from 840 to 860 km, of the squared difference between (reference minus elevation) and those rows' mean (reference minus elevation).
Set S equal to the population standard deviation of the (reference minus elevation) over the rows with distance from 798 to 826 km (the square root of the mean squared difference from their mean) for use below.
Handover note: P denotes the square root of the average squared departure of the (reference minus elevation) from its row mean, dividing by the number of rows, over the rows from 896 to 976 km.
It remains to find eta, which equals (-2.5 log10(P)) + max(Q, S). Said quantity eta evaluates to 2.3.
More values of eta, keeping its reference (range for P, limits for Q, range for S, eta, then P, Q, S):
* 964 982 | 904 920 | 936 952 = 1.1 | 1.5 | 1.5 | 0.9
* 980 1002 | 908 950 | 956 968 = 0.6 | 2.1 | 1.4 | 1.2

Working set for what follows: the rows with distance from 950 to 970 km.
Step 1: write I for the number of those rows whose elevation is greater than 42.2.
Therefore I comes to 5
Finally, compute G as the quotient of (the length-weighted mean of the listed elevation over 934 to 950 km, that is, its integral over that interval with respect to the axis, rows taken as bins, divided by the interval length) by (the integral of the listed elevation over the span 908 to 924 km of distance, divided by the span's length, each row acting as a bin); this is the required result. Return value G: 0.96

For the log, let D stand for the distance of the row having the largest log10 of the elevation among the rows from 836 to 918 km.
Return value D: 859.0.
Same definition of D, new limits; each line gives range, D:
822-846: 827.0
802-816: 815.0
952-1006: 997.0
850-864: 859.0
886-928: 909.0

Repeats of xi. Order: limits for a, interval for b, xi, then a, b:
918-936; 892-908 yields -2.1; 1.21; 3.4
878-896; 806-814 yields 0.7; 2.08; 1.4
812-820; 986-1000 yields -0.3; 1.60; 1.9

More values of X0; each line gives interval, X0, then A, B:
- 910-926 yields 1.9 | 3.1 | 1.2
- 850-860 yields 1.9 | 3.3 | 1.4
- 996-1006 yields 0.3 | 1.8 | 1.5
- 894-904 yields 0.0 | 1.7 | 2.2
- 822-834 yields 0.3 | 0.9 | 0.6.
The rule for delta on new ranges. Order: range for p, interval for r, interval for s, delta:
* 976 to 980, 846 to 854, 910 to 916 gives 0.04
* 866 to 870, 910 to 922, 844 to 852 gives 0.02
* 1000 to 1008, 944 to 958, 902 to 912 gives 0.06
